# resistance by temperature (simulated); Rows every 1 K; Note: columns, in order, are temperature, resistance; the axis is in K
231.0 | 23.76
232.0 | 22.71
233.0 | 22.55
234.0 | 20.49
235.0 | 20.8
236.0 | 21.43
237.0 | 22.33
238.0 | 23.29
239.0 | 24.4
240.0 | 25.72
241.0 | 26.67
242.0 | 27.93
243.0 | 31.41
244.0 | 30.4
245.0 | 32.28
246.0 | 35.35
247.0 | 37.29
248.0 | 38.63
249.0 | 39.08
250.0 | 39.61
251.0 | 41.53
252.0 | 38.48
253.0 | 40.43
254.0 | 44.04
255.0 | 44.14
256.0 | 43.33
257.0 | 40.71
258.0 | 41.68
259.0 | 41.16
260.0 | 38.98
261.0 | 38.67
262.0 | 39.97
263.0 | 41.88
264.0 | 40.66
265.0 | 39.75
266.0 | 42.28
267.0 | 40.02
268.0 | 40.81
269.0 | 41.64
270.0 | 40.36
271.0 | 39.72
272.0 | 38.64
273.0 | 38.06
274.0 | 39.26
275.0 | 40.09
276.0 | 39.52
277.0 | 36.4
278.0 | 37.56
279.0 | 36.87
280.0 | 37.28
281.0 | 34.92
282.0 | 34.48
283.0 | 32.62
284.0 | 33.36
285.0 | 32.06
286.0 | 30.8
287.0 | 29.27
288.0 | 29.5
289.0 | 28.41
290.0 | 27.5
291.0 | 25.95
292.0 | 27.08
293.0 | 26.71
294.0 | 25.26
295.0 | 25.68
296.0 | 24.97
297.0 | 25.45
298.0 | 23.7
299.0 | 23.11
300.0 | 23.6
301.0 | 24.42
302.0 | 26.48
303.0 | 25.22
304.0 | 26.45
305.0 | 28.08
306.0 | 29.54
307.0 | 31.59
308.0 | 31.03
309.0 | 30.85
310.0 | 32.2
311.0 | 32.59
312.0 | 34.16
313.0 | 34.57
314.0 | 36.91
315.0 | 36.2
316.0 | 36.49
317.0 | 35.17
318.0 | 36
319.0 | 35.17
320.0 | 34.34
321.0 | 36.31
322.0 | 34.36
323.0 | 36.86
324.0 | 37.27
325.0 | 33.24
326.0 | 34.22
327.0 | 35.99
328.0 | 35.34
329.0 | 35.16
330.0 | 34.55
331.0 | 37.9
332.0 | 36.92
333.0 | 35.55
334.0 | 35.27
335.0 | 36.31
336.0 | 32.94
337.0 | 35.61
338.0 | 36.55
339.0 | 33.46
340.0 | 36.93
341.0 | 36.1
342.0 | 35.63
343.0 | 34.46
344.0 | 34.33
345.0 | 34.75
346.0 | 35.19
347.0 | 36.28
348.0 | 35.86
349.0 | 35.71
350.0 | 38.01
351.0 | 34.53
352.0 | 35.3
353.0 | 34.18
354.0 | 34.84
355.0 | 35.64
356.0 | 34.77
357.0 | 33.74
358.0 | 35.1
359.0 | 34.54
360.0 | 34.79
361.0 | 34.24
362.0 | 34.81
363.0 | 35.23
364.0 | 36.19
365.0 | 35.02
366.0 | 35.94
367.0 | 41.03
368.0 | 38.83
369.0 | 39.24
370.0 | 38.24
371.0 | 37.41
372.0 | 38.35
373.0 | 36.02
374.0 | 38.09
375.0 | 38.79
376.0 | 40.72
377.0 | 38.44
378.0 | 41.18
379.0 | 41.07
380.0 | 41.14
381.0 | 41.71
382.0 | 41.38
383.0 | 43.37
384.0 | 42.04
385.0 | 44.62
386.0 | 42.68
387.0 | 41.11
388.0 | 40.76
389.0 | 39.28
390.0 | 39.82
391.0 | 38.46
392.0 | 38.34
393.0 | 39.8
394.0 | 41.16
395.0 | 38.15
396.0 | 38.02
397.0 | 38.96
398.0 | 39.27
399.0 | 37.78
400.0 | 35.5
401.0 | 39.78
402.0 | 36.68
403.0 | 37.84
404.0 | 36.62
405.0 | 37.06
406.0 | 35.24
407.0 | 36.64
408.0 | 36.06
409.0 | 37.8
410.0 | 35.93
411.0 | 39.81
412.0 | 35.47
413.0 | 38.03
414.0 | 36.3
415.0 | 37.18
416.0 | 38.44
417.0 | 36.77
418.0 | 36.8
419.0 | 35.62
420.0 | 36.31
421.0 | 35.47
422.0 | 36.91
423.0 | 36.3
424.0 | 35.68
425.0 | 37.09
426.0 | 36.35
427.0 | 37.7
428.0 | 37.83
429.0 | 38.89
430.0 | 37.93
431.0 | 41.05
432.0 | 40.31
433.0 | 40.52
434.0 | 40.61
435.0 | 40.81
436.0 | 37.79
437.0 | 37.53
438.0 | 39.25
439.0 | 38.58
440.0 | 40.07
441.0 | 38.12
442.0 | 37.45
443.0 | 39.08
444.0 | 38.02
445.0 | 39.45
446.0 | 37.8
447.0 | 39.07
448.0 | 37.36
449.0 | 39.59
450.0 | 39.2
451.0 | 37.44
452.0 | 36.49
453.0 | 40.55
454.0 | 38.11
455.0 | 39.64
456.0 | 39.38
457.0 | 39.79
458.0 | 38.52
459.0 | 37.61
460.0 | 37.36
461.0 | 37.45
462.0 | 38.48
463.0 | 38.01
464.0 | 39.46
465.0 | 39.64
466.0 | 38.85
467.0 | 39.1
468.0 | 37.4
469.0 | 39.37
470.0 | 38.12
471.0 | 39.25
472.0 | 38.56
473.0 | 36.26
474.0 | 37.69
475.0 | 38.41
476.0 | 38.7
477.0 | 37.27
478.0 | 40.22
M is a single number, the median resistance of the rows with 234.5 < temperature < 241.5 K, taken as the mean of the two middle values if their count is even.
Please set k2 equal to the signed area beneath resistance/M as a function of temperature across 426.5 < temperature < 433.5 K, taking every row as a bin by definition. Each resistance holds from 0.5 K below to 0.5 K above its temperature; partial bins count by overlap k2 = 11.8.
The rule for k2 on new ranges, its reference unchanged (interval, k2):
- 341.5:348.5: 10.6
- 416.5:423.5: 10.9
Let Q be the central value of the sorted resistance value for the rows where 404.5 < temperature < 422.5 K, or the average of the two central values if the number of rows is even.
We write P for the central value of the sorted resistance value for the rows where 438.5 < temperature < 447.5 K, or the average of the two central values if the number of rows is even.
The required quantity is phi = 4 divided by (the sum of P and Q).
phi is 0.053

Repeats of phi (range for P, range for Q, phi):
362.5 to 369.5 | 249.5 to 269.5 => 0.052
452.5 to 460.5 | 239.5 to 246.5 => 0.058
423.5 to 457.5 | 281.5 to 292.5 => 0.059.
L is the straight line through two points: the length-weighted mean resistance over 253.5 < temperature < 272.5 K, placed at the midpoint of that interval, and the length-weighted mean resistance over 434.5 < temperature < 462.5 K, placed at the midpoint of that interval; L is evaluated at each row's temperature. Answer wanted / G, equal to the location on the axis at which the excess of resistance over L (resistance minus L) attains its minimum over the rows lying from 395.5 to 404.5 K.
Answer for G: 400.0 K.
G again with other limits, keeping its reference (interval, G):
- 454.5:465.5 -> 460.0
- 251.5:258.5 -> 252.0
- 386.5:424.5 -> 406.0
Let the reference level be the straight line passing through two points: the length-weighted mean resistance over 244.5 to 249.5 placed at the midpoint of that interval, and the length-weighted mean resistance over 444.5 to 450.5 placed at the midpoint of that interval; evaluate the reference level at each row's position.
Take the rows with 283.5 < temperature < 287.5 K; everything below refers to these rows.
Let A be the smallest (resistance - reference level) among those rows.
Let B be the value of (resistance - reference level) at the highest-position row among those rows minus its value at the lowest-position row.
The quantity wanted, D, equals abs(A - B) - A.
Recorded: 11.3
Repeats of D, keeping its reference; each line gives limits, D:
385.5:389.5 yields 3.4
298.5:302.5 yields 31.3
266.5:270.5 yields -0.3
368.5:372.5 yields 0.9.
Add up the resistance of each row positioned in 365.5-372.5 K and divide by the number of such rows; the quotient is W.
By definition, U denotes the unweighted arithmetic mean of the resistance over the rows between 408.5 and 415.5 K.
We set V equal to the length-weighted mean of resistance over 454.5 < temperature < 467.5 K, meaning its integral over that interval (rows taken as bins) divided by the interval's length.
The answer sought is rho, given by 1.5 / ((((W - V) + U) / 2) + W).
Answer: 0.0264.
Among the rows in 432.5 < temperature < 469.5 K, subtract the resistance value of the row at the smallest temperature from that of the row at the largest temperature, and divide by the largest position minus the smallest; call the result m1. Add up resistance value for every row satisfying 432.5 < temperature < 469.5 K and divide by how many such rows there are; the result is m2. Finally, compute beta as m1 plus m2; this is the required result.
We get 38.7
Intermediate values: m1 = -0.03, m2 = 39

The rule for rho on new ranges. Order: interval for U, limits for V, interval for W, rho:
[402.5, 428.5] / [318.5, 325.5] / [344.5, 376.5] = 0.0272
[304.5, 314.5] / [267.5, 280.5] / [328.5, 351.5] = 0.0300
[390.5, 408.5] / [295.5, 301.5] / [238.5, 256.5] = 0.0249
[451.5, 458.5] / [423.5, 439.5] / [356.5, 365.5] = 0.0286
